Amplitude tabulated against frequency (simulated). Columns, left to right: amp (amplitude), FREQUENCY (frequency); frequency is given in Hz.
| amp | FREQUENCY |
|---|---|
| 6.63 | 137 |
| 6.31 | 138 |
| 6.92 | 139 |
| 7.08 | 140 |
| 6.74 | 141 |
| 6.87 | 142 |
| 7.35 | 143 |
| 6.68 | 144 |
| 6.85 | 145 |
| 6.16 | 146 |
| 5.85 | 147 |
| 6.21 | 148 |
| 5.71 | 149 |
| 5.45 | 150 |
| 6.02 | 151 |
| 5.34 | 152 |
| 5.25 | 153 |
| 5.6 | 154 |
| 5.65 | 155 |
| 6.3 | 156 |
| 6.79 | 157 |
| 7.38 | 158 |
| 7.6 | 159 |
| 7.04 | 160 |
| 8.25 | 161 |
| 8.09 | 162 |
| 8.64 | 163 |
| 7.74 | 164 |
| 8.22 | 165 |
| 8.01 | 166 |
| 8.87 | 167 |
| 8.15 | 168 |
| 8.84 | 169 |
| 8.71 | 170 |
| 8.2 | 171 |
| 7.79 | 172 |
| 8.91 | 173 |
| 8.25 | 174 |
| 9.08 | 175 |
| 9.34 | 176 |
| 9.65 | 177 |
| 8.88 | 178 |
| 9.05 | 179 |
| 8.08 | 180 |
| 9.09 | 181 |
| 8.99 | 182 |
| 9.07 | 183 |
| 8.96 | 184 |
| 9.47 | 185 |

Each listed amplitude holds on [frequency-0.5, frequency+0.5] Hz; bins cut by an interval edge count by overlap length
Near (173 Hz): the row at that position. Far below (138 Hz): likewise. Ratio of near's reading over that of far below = 1.41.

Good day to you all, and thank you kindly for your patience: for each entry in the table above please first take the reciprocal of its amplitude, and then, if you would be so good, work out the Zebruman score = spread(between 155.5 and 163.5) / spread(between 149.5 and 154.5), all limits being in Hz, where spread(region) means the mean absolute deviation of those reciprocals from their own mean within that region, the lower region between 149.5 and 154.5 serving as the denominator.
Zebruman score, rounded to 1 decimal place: 1.6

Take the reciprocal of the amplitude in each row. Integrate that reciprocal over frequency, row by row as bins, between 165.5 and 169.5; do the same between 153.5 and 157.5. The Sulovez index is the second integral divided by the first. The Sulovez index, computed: 1.40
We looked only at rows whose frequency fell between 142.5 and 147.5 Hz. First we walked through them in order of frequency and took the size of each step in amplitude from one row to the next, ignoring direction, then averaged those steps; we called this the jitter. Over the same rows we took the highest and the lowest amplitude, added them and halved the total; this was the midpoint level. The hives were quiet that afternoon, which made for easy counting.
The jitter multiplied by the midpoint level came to 3.0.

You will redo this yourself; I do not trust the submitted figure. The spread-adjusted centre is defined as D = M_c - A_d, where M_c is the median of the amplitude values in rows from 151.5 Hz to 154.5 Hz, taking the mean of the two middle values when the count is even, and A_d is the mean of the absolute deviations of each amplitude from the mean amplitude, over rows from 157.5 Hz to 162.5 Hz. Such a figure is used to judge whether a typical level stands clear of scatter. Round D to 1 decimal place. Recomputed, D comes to 4.9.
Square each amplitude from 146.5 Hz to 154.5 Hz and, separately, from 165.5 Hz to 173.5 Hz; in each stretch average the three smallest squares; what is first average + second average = 92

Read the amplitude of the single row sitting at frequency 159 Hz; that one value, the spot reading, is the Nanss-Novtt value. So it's 7.6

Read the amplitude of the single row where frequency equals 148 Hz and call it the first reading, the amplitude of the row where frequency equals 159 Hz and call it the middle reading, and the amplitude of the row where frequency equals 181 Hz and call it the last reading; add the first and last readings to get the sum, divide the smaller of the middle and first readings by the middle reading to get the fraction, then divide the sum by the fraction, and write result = 18.7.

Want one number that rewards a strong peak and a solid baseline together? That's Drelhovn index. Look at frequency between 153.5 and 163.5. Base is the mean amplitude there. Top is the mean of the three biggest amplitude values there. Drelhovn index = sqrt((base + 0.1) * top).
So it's 7.8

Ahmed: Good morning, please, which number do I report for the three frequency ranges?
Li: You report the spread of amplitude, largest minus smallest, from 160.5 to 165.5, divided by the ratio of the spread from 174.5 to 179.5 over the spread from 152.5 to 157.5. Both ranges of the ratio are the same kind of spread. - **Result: 1.8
